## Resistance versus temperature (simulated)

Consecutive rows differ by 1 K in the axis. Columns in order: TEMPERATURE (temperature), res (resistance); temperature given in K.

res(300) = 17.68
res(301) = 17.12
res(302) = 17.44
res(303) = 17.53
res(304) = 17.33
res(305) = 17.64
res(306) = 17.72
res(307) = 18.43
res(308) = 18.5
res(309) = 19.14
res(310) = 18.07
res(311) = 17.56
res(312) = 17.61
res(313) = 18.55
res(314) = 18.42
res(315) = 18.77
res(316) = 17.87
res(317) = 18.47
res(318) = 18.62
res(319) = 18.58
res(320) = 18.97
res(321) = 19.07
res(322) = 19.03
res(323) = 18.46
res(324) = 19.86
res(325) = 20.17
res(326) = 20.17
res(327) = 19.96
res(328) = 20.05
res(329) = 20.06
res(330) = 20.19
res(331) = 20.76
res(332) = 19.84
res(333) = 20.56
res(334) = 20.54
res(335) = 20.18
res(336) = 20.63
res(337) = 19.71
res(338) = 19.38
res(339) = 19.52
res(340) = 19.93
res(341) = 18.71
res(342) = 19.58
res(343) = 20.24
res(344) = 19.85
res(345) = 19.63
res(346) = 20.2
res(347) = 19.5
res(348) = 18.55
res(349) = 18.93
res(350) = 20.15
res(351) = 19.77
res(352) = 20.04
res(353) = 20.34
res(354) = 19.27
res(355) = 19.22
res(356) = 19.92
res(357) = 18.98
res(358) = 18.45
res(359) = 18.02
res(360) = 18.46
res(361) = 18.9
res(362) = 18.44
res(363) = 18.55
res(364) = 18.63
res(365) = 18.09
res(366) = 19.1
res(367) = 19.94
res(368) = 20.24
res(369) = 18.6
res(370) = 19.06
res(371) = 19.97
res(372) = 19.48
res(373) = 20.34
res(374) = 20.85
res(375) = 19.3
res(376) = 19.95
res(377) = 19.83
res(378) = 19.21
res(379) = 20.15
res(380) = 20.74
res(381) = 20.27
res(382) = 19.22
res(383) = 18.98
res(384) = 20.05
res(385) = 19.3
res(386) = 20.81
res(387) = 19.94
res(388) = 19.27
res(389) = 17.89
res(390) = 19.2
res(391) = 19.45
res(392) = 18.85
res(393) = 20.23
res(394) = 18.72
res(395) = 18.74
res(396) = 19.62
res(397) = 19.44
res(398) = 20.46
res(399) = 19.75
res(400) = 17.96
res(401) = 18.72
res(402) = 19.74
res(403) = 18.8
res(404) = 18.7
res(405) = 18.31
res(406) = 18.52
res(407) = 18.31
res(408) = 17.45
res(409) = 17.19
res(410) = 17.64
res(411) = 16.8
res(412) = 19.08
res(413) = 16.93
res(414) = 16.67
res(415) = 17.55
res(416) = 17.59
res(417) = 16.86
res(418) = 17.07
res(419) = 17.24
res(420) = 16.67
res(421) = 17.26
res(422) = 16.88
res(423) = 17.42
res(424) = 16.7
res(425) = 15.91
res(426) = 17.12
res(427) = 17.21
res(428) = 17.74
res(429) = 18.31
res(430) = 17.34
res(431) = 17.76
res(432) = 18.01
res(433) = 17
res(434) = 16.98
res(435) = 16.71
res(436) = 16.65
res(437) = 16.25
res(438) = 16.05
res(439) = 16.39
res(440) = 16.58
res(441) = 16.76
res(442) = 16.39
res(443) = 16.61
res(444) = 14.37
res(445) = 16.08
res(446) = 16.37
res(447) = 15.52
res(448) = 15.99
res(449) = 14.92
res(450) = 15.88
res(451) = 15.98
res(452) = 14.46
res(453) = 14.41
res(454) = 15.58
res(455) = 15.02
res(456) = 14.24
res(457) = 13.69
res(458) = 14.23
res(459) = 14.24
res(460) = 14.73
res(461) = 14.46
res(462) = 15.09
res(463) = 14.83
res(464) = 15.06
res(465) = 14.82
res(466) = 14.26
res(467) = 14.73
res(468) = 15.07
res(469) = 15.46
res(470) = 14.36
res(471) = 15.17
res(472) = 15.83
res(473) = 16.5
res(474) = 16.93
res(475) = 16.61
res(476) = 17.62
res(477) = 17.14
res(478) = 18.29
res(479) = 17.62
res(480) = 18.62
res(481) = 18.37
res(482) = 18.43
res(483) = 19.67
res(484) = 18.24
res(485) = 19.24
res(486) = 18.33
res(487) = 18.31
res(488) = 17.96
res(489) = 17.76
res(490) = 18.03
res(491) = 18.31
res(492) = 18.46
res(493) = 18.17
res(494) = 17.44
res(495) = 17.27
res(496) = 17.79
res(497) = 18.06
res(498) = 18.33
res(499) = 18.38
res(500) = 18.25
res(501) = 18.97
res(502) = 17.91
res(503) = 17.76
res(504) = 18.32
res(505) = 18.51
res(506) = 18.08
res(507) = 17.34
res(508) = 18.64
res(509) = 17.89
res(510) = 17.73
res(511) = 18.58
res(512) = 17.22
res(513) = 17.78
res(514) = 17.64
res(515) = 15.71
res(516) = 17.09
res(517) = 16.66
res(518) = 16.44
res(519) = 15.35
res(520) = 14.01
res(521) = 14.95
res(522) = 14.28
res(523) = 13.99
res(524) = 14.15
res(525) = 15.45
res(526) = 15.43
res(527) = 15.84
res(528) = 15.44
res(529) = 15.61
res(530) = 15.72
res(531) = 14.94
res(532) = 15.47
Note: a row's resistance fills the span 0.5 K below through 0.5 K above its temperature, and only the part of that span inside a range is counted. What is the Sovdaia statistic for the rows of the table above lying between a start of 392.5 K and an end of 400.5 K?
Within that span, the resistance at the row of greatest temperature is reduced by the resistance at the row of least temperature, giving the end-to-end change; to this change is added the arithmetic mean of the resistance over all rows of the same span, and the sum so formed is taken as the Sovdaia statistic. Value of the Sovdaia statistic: 17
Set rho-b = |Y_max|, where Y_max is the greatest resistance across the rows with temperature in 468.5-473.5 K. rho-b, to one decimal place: 16.5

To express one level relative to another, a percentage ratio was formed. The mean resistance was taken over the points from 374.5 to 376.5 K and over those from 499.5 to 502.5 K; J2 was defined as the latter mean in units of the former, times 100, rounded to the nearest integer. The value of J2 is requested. 94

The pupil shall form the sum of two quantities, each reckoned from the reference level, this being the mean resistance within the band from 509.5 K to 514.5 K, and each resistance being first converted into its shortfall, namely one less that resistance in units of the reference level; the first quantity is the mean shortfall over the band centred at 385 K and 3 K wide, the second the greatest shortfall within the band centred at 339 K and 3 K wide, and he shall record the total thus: -0.22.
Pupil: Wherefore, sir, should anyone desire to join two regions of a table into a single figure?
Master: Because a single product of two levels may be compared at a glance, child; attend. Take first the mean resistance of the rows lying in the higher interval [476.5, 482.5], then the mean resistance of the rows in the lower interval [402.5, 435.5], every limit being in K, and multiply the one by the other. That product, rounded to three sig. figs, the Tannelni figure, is 315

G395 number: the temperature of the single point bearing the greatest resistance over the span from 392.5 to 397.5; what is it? 393 K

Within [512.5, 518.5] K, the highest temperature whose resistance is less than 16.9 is 518 K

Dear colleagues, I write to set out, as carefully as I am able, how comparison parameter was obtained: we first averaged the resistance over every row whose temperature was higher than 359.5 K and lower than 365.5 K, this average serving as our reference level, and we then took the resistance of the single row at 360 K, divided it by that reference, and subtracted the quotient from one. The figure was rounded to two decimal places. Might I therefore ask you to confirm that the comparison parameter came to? 0.00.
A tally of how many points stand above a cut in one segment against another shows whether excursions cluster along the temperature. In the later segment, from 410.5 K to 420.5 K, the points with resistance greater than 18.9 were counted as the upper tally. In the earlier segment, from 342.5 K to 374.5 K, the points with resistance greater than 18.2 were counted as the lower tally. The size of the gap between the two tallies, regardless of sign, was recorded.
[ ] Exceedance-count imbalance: 29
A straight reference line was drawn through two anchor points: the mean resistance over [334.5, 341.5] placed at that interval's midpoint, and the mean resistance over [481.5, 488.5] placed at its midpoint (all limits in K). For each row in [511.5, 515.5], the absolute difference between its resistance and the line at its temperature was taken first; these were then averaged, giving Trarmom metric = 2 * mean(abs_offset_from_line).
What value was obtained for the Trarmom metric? 3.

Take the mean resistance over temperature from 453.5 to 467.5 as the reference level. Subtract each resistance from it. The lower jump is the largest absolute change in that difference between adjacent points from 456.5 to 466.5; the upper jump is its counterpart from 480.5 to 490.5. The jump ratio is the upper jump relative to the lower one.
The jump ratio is 2.3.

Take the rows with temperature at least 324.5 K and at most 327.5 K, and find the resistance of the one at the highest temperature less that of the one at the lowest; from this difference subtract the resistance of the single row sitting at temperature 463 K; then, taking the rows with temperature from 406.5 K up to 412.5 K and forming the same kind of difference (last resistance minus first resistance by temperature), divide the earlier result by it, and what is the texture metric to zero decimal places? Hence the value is -20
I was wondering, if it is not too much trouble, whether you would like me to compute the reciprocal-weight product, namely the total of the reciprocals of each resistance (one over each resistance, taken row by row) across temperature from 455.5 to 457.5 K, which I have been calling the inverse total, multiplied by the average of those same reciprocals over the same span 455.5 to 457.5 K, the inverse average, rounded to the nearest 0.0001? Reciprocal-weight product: 0.0103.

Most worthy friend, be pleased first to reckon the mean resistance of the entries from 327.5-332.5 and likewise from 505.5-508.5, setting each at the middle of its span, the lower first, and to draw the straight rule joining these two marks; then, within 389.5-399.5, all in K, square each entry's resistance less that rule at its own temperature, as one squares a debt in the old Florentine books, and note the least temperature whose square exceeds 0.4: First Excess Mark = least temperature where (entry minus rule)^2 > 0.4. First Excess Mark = 393 K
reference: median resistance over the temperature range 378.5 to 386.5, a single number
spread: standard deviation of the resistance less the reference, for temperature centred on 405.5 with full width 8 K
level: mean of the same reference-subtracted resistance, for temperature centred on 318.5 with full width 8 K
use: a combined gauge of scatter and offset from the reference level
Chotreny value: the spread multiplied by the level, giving -1.1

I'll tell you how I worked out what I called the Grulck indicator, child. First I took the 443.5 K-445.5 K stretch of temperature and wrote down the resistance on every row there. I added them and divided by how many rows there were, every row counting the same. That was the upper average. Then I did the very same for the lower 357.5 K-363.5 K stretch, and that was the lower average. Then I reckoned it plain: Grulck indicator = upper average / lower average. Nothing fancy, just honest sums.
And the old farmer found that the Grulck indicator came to 0.824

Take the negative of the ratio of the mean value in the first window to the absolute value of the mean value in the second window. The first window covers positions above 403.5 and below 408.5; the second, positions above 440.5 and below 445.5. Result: -1.14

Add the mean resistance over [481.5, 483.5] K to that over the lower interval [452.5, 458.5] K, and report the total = 34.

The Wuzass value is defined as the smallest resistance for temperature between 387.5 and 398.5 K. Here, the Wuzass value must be 17.89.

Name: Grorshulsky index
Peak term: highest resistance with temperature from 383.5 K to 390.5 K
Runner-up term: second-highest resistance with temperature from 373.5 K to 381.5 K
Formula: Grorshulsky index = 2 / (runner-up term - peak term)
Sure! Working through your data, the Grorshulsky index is -29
